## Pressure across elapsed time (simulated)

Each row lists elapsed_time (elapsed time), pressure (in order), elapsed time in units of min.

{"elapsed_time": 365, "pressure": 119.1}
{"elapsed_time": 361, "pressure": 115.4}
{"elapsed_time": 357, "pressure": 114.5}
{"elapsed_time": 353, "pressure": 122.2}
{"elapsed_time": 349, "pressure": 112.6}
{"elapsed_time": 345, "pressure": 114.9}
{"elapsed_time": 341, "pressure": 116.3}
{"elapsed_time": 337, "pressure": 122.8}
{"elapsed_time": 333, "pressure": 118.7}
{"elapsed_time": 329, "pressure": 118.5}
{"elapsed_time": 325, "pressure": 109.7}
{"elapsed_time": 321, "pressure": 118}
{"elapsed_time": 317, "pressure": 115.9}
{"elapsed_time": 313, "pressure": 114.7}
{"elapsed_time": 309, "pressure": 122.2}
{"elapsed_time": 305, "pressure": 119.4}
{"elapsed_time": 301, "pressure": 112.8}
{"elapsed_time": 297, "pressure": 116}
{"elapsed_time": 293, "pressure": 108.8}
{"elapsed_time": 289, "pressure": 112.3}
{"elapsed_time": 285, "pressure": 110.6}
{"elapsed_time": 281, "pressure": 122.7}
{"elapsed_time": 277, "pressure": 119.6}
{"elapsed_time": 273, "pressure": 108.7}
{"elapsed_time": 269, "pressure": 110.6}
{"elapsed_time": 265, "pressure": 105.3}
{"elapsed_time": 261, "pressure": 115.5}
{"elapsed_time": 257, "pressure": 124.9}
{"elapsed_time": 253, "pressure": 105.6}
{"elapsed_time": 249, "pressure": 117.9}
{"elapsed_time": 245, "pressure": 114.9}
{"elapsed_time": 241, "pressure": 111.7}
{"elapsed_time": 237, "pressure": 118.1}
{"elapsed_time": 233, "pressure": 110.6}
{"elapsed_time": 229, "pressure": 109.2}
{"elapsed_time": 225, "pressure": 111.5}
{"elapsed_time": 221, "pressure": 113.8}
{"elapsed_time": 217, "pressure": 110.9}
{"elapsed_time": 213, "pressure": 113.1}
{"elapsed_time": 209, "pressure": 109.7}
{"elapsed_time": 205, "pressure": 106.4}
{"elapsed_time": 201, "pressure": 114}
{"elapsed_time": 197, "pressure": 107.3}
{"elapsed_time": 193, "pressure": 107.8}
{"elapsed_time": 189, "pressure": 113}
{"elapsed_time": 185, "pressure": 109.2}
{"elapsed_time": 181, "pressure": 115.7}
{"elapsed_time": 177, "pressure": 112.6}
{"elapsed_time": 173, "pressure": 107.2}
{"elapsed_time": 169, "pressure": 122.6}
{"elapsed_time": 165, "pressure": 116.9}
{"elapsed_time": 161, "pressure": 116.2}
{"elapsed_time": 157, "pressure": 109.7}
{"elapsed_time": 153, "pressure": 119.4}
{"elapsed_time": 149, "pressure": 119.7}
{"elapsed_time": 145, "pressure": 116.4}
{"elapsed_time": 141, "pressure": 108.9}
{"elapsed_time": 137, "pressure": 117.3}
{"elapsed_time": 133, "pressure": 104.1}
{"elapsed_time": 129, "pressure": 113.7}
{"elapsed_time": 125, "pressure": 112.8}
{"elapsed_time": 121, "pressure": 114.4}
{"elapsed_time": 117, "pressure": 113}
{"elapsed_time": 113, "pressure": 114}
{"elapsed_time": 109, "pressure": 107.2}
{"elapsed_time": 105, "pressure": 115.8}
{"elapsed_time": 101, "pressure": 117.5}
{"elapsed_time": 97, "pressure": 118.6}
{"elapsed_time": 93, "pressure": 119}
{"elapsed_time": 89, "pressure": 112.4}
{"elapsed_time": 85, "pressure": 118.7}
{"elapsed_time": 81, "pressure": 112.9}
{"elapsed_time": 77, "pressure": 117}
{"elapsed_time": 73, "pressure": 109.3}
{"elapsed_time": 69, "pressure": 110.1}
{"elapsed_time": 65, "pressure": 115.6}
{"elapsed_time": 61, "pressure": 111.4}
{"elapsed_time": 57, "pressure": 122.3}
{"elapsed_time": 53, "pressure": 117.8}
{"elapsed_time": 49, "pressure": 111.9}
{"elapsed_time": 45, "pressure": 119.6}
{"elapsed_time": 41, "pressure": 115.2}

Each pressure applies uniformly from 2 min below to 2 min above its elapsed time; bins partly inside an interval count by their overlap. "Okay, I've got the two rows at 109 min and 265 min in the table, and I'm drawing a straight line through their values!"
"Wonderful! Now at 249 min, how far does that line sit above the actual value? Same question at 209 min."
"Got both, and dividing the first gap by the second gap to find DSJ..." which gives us 3.3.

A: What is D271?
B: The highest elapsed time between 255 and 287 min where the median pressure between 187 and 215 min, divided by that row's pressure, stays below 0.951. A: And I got 281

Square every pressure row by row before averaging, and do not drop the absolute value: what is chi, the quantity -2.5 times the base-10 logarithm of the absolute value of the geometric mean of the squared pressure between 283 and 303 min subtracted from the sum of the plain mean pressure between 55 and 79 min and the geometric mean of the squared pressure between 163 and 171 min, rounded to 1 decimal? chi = -8.2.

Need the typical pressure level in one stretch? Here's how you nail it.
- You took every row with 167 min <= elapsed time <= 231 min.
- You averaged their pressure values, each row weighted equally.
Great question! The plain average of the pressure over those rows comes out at 111.5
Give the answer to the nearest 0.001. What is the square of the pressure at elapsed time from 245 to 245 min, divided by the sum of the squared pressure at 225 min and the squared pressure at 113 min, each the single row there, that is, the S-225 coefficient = 0.519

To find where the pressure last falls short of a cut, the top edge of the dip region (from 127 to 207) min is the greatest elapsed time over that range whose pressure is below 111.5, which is 205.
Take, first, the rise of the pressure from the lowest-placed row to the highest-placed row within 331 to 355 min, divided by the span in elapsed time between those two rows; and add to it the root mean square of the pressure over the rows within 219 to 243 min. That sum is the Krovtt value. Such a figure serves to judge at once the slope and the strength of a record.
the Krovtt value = 112.7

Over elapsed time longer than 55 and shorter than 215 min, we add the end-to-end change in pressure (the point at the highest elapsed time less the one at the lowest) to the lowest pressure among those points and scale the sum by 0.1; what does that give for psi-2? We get 9.5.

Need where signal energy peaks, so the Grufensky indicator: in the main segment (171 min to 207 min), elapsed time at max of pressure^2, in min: 181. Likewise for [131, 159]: 149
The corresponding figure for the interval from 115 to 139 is 137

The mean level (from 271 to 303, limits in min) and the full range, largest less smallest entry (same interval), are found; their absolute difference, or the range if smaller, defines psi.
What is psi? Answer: 14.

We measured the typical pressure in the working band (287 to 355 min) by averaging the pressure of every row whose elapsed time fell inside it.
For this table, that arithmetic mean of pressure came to 116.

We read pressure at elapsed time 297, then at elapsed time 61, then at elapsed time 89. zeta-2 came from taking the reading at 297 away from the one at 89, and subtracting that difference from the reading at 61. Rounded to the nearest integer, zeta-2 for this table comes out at 115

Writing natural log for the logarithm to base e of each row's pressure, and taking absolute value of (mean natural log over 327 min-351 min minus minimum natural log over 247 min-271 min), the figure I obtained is 0.11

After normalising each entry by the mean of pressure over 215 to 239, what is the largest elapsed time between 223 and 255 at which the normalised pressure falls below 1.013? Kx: 253 min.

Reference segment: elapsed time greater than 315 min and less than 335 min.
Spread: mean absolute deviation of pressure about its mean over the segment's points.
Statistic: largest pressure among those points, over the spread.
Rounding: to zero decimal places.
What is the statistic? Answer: 44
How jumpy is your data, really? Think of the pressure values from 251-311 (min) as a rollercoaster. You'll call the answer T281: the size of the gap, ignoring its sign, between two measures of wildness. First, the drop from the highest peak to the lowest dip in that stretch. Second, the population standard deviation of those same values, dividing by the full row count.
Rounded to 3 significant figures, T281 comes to 13.5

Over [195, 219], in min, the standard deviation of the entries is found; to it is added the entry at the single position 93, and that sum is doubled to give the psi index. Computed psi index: 244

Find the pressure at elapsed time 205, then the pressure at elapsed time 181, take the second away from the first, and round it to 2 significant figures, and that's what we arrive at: -9.3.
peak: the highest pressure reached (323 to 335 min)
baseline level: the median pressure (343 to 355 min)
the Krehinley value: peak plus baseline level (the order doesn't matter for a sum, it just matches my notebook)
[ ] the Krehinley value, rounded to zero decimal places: 234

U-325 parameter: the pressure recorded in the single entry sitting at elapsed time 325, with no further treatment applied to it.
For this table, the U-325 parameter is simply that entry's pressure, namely 109.7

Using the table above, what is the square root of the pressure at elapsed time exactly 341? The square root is 10.8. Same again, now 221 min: 10.7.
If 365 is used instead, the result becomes 10.9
